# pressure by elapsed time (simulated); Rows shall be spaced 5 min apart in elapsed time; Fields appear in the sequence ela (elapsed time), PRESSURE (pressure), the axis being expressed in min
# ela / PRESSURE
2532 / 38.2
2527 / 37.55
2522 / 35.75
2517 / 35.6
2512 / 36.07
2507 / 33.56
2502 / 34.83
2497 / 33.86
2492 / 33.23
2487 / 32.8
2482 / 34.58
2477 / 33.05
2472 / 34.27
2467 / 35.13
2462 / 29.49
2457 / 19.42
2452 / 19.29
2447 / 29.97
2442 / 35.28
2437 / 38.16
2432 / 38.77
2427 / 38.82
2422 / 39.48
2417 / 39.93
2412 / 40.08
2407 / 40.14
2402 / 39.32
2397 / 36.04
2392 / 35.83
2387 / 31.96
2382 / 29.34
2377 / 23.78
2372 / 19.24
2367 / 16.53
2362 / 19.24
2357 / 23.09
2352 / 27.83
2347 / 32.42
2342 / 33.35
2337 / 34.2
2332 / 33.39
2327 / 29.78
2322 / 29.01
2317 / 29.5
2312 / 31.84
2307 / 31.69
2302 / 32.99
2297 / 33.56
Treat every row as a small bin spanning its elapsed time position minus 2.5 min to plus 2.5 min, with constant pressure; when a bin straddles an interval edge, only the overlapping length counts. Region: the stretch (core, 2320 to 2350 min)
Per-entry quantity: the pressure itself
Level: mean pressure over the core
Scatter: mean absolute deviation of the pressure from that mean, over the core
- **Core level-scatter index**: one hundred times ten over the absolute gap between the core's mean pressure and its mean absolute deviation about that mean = 33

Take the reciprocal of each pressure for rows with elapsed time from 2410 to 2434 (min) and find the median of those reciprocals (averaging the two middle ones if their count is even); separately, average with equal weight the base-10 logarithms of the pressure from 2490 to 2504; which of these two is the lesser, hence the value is 0.025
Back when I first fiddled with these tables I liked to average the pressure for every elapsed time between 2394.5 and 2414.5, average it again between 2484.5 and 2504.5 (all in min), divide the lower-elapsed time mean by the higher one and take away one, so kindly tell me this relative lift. 0.2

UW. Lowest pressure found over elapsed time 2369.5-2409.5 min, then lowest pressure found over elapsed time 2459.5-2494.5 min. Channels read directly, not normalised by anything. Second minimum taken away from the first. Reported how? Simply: -10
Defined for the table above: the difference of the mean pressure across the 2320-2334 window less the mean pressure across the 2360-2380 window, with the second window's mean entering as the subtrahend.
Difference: 11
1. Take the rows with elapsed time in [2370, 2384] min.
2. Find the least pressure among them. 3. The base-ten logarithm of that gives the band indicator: 1.28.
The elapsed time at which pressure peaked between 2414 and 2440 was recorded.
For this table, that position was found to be 2417 min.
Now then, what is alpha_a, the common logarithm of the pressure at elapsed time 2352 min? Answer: 1.44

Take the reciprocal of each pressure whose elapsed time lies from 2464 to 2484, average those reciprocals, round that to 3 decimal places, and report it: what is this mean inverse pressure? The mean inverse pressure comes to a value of 0.029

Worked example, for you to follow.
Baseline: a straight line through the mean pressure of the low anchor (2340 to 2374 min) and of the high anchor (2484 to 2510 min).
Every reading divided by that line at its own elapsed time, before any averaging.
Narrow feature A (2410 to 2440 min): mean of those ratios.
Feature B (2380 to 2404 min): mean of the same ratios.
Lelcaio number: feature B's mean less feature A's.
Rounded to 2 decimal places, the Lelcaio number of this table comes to -0.07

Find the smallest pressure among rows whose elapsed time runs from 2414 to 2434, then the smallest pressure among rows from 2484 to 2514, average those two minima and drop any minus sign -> 36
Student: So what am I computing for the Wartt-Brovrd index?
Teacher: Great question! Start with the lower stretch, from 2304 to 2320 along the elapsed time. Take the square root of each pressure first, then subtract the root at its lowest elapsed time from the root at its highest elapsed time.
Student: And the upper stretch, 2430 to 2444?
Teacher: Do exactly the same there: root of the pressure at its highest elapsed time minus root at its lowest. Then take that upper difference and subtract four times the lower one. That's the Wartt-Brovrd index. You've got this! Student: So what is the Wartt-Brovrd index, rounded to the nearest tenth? 0.5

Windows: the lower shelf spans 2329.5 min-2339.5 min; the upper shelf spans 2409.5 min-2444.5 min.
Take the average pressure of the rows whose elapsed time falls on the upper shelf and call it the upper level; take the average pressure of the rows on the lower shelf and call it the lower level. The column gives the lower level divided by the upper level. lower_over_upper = 0.87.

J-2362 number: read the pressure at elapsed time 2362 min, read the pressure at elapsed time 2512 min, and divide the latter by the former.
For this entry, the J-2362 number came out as 1.9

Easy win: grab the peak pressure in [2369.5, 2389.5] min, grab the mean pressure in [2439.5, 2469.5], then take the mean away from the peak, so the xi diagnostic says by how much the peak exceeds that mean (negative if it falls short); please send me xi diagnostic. 3.9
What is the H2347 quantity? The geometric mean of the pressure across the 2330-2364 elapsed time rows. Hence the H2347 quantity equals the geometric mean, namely 28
